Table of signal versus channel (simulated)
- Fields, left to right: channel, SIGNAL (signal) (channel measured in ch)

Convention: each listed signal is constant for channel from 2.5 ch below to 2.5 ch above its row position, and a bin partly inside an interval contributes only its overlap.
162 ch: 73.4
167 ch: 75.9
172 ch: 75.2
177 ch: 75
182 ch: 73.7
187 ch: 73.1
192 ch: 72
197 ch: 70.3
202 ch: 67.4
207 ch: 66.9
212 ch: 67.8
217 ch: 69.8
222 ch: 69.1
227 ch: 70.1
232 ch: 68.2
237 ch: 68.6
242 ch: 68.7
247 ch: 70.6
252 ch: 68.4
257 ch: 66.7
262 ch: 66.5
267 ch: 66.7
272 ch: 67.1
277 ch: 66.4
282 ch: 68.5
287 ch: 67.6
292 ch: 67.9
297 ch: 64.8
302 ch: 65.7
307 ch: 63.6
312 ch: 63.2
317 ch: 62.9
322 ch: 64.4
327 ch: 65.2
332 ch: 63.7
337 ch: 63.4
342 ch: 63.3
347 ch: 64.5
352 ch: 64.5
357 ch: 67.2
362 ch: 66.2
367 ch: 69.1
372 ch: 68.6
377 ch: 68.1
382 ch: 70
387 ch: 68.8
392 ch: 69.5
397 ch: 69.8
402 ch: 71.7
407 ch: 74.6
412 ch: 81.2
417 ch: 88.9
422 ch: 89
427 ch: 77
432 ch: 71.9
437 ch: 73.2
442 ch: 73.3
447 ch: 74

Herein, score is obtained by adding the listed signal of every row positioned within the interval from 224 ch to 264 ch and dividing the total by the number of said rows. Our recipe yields 68.5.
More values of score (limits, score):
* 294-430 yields 69.2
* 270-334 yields 65.5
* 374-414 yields 71.7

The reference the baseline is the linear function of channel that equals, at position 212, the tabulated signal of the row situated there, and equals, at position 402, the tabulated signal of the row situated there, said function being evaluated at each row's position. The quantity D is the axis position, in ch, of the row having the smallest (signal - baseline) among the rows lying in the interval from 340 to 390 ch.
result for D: 342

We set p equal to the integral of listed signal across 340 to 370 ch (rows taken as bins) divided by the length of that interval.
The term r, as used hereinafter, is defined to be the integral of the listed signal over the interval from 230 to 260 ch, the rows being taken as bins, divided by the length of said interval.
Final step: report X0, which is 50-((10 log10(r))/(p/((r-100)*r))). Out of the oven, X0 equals 651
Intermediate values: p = 65.9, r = 69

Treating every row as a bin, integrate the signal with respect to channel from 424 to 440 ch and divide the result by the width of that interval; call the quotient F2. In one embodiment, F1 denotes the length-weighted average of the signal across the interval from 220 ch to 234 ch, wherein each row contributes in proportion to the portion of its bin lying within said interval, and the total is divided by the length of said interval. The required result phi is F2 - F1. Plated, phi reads 5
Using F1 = 69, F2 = 74.5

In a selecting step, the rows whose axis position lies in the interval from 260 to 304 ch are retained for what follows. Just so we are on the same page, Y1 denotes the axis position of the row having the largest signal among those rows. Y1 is 282 ch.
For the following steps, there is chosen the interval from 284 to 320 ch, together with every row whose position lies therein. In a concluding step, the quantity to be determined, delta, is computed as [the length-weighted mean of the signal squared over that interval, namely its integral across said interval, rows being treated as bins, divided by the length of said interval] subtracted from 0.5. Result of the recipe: -4246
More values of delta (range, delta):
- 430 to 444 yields -5302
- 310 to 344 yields -4063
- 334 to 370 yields -4291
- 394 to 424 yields -6281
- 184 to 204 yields -5025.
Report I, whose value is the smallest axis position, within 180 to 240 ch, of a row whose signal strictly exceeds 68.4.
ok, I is 182 ch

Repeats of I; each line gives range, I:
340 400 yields 367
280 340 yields 282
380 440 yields 382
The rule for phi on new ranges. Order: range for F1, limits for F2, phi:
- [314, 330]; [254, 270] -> 3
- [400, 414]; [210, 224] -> -7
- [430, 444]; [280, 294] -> -5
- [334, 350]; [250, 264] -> 3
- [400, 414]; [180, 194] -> -3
